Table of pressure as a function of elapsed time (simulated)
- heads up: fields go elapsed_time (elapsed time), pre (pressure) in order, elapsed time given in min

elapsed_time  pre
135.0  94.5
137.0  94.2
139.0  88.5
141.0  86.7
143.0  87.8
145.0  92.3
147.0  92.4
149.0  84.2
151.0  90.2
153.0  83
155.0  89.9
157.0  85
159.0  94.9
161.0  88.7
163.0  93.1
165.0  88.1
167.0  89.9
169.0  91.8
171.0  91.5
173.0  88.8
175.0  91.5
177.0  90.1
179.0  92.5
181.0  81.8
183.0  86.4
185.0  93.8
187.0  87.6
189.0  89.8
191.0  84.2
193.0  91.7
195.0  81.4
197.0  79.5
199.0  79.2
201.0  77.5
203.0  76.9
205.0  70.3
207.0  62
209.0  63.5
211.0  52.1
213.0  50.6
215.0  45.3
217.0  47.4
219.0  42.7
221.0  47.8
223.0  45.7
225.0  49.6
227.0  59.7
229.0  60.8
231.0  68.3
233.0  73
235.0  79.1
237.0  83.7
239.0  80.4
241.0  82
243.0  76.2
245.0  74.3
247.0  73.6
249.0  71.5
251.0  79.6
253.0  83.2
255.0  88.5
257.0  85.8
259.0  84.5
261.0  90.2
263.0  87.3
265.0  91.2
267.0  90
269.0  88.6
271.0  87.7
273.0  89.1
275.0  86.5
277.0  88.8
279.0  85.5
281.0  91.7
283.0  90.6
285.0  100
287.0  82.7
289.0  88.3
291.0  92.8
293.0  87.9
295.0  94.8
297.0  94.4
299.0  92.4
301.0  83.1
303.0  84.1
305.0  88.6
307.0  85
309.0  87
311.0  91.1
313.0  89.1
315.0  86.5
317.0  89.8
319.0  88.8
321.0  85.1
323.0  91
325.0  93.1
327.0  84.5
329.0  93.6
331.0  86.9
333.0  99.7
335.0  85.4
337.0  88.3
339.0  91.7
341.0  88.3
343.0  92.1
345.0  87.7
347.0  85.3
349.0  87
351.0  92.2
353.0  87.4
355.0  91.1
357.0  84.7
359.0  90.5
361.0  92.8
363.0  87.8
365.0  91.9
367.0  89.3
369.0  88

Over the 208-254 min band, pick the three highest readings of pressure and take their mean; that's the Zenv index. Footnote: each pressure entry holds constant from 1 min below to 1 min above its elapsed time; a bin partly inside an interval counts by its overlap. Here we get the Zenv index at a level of 83.0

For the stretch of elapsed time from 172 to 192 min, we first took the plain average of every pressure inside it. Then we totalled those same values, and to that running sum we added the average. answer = 975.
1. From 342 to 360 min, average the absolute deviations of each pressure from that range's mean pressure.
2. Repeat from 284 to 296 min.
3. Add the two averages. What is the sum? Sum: 7.3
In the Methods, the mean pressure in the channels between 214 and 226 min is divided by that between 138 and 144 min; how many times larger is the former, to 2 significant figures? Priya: 0.53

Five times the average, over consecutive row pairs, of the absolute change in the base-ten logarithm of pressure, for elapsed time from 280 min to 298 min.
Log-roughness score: 0.149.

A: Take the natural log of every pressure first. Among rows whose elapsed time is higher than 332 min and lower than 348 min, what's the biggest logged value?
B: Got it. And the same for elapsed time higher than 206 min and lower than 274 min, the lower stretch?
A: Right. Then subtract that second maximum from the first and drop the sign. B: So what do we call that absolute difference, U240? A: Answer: 0.089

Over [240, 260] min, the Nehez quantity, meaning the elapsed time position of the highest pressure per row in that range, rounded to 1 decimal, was 255.0 min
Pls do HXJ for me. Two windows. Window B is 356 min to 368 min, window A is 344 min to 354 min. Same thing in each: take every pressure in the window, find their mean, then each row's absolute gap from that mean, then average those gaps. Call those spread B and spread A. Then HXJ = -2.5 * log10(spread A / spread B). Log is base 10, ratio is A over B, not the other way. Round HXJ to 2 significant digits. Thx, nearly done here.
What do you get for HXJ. 0.29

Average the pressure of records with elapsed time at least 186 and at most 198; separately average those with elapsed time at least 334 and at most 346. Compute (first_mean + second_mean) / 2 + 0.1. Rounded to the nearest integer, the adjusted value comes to 87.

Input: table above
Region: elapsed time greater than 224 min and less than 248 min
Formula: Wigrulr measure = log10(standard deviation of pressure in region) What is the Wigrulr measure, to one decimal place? 1.0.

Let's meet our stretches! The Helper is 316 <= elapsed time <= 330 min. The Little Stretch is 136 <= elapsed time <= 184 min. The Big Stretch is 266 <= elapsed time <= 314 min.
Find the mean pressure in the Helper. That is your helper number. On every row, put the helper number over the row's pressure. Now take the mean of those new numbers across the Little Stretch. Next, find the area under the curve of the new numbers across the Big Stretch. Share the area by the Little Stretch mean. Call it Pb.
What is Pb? 48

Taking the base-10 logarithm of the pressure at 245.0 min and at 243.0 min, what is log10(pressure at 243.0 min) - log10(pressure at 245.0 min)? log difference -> 0.011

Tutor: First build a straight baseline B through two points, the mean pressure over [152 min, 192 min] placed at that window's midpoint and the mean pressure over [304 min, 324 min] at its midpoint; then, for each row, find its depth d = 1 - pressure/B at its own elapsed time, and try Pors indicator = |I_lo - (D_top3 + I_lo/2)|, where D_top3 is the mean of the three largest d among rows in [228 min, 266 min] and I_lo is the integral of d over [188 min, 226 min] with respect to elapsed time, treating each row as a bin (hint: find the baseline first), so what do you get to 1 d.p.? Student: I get 4.8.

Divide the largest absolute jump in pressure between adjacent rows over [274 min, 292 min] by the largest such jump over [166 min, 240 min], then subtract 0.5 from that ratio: 1.0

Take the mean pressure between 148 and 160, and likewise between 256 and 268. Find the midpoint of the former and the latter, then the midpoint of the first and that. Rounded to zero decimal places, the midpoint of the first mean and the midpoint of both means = 88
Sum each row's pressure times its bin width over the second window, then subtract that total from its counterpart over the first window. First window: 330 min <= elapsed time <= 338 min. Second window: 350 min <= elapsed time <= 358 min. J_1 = 10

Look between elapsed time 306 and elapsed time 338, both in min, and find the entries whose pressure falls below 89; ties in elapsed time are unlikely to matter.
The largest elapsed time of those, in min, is 337.0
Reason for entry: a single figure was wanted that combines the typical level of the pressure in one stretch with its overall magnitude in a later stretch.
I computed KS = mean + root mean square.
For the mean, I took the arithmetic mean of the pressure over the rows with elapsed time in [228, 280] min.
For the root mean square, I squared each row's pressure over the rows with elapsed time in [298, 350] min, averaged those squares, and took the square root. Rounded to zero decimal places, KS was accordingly 171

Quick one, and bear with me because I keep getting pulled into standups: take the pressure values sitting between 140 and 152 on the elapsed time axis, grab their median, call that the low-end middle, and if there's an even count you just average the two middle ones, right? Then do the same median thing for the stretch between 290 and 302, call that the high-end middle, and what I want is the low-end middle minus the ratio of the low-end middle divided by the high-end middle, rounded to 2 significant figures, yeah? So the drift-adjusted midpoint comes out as 88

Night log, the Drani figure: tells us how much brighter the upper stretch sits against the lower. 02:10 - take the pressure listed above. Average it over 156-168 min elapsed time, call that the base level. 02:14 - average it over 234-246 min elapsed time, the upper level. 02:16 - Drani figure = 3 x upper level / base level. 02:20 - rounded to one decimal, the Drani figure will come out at 2.6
